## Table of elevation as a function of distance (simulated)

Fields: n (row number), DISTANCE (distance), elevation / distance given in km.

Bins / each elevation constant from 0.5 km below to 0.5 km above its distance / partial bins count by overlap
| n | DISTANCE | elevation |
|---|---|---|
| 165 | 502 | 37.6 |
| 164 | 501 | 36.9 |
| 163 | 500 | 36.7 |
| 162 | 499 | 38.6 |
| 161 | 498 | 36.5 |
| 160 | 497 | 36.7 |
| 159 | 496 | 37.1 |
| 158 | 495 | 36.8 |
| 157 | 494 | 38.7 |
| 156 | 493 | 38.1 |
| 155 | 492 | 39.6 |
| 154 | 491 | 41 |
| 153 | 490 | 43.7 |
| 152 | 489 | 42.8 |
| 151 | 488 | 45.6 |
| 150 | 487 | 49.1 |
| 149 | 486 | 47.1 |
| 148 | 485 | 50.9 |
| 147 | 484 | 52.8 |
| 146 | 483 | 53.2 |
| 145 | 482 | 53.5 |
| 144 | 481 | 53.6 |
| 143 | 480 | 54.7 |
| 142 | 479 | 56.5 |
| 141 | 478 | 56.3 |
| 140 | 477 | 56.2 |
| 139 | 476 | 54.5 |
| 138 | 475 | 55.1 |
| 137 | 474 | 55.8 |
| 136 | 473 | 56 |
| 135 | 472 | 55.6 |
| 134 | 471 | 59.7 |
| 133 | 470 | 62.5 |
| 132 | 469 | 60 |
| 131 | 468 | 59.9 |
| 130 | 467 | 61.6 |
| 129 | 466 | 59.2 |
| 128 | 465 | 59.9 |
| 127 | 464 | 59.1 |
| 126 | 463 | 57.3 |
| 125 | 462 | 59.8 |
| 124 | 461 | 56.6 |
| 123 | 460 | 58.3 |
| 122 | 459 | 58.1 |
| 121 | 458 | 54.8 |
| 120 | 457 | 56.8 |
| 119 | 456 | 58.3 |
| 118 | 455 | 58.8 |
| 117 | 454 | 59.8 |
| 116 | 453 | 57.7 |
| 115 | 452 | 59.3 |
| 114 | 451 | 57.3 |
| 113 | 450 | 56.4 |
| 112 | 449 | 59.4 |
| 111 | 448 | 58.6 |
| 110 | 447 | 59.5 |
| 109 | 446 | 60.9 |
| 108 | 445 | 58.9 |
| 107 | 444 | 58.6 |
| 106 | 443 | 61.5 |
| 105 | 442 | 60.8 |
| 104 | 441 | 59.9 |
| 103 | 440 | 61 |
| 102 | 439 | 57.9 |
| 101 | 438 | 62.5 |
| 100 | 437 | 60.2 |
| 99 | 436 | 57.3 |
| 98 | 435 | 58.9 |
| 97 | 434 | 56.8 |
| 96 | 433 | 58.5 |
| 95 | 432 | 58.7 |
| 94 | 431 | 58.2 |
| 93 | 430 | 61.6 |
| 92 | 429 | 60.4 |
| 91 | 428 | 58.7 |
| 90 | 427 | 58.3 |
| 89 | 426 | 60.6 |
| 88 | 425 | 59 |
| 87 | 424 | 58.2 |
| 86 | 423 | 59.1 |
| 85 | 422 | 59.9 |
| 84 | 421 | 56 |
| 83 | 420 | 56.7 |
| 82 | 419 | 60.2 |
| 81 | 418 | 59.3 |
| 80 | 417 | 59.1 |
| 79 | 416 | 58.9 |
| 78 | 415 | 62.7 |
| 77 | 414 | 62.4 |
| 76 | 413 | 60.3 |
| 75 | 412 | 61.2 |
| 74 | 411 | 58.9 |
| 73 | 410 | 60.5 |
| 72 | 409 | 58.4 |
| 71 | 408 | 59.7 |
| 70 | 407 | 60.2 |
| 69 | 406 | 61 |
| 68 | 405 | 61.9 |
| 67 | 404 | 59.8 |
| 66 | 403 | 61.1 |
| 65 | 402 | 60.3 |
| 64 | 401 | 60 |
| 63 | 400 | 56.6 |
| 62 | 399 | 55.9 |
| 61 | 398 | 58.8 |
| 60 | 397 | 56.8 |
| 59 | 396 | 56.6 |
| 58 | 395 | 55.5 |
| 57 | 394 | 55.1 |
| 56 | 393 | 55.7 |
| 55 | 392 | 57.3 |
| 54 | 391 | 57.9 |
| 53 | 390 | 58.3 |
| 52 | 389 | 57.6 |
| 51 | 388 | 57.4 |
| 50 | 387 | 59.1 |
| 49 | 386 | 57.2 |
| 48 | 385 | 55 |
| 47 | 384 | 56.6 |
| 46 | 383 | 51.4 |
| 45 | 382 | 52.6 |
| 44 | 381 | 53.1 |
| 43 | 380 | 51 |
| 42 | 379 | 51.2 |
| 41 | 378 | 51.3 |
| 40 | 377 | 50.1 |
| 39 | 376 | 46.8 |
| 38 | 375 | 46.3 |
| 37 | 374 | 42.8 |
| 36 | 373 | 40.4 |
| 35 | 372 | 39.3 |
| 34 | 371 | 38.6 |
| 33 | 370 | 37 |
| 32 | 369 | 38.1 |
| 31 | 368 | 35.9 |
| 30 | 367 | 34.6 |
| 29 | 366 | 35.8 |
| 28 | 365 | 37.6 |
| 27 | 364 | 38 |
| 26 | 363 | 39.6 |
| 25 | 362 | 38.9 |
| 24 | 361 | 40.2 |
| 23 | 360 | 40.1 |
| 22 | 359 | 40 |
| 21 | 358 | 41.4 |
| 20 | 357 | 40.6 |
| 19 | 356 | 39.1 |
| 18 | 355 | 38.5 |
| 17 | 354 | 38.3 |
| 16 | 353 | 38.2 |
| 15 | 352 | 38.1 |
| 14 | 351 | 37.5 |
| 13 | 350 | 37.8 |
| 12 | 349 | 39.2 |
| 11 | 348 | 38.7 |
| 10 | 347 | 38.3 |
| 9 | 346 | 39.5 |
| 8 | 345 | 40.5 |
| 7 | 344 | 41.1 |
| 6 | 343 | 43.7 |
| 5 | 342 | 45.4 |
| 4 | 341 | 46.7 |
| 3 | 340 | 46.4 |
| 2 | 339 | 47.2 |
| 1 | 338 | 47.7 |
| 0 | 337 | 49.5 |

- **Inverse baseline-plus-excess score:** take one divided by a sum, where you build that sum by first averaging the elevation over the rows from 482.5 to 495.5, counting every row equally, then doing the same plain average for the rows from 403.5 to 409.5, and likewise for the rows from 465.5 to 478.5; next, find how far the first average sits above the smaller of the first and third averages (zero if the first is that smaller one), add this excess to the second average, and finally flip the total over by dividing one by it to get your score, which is 0.0166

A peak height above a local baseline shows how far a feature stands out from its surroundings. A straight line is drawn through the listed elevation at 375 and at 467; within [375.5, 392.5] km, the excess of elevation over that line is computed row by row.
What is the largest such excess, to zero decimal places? 11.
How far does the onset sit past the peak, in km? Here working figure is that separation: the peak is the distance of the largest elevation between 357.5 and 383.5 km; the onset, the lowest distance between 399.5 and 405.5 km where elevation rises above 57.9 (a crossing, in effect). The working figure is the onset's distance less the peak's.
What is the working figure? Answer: 20 km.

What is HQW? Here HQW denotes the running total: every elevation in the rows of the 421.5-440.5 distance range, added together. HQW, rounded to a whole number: 1126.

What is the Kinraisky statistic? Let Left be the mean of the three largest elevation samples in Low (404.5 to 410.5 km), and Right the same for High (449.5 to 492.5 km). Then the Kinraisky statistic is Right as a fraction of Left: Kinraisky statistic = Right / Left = 1.00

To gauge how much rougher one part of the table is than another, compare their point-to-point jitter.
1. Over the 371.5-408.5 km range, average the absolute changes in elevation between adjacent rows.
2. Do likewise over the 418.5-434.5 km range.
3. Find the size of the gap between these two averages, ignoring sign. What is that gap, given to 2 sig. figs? 0.18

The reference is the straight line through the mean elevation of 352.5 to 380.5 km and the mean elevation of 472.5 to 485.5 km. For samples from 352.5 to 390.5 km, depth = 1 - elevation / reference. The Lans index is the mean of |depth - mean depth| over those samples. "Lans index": 0.14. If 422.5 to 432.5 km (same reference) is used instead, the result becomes 0.02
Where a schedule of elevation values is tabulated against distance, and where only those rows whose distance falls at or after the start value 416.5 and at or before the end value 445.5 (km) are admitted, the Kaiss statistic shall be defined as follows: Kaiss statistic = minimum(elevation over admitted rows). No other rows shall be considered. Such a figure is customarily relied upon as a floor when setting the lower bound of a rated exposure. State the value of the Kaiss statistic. 56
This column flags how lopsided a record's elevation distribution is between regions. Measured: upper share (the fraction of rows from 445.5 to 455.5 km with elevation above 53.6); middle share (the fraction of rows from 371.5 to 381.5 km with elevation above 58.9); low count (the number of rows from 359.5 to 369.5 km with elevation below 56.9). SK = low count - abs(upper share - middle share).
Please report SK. 9.0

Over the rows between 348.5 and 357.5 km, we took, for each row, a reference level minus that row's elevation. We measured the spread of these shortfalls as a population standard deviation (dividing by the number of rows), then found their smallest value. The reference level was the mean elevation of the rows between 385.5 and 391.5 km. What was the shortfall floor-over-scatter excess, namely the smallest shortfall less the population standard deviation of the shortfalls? 16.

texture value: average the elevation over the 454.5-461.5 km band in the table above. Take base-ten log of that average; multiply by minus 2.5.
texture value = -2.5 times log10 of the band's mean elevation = -4.40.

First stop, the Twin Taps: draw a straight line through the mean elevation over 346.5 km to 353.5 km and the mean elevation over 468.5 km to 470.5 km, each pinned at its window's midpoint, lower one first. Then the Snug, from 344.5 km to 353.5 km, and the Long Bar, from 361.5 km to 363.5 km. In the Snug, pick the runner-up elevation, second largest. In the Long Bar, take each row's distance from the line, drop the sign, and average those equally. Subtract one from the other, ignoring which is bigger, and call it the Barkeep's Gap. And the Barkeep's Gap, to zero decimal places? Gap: 38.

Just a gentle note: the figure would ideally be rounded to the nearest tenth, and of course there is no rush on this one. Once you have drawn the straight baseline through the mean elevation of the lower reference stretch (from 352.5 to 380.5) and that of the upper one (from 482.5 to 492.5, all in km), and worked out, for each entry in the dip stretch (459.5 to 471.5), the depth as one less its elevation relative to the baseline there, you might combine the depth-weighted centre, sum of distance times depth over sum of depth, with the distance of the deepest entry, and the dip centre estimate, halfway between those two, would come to 463.4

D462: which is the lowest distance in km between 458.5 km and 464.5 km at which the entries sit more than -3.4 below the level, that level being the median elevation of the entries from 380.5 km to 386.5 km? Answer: 461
